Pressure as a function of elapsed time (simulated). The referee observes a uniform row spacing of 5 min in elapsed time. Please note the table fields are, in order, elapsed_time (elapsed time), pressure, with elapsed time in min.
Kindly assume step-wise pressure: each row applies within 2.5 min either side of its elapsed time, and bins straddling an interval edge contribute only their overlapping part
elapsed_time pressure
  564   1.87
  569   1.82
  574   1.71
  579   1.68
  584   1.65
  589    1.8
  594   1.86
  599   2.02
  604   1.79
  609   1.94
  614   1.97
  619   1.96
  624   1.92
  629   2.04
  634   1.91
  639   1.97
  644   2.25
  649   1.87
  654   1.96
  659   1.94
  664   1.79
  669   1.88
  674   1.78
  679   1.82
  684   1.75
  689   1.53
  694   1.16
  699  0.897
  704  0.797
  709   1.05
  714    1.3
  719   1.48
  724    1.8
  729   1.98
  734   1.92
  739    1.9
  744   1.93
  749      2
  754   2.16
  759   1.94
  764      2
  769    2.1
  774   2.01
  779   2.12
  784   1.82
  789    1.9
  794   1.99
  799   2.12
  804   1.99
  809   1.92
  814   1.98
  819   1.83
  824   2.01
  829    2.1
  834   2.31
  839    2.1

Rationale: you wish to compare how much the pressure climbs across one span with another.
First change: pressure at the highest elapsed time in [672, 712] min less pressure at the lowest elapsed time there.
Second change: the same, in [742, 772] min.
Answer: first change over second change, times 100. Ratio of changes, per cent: -429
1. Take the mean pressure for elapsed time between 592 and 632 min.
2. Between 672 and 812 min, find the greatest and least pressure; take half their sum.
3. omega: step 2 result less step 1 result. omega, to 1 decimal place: -0.5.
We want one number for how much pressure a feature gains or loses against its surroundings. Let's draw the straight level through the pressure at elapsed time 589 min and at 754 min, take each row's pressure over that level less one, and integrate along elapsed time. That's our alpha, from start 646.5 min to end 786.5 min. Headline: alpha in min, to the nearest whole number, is -23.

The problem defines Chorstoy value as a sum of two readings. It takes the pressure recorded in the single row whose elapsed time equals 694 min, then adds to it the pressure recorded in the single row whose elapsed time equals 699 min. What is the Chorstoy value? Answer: 2.06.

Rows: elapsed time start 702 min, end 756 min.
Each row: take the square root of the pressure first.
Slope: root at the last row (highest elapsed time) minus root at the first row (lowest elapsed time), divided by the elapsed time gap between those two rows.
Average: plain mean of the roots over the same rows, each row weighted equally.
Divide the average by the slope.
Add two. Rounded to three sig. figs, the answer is 113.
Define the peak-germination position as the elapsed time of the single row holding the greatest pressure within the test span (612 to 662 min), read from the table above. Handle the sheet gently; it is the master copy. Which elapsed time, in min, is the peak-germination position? 644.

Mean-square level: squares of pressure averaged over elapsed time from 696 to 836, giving 3.5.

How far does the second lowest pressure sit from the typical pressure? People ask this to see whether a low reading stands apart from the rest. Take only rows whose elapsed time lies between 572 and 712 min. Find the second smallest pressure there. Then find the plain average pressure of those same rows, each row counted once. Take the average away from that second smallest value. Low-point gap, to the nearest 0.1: -0.8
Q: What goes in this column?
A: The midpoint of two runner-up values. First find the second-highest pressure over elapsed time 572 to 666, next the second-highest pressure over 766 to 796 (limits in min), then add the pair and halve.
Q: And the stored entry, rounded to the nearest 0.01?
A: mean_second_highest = 2.07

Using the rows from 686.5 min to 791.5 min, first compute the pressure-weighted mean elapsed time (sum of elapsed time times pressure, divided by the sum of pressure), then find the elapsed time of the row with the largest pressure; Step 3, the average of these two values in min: 749.3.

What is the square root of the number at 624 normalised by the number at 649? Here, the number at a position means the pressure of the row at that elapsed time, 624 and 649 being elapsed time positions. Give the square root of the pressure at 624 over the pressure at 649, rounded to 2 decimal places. 1.01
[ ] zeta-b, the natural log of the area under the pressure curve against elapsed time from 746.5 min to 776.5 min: 4.11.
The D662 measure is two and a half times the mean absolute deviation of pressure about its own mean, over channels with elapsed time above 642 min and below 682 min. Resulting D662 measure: 0.3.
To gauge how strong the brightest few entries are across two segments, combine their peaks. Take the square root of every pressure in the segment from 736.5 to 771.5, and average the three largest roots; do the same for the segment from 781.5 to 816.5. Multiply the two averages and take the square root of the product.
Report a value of 1.435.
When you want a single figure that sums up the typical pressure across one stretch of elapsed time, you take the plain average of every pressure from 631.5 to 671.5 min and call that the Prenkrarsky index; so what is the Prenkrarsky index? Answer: 1.95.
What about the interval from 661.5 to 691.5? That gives 1.76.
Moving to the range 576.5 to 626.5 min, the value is 1.86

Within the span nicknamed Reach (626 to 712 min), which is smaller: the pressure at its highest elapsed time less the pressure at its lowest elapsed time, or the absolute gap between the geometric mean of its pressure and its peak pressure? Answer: -1.0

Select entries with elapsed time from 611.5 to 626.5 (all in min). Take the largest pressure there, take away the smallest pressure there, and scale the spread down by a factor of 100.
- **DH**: 0.0005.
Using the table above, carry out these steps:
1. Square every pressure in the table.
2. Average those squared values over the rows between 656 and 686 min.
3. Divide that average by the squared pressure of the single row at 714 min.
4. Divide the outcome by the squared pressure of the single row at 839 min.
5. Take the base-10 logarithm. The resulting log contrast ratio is -0.35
